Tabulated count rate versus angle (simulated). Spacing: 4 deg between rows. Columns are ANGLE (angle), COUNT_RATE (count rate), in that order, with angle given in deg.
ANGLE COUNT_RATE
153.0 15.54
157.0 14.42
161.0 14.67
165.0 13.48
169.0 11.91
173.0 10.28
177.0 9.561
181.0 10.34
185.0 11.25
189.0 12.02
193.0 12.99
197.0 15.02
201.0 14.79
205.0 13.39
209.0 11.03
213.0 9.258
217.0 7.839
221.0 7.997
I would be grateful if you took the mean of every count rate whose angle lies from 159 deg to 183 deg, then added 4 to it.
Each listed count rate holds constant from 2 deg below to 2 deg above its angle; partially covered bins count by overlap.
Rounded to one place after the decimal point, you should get 15.7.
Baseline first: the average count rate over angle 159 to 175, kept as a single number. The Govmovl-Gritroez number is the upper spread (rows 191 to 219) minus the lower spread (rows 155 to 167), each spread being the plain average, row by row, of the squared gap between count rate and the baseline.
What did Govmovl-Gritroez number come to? 4.0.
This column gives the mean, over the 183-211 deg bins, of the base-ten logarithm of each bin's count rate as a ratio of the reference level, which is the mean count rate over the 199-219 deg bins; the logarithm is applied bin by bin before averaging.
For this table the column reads 0.06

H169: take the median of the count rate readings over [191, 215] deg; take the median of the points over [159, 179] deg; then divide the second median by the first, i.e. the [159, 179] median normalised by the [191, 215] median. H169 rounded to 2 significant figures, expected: 0.90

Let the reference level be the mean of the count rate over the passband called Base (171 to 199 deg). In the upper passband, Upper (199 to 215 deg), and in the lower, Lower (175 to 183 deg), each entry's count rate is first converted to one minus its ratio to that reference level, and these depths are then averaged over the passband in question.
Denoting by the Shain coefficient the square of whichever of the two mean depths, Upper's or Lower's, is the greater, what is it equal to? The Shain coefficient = 0.021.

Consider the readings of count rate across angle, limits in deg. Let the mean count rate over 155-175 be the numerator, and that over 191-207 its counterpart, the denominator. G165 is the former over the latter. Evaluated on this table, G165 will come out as 0.92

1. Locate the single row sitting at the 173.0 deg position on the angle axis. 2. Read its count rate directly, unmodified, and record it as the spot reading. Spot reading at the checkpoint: 10.28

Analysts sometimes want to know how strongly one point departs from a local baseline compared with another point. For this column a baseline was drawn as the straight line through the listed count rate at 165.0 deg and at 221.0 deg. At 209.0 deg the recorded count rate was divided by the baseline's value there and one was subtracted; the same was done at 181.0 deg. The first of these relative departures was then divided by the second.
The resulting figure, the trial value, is -1.5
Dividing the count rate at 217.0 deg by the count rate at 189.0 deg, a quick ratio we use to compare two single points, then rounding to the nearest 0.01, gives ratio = 0.65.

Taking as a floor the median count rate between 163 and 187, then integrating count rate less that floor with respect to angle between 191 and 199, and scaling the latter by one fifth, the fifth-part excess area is 5.1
